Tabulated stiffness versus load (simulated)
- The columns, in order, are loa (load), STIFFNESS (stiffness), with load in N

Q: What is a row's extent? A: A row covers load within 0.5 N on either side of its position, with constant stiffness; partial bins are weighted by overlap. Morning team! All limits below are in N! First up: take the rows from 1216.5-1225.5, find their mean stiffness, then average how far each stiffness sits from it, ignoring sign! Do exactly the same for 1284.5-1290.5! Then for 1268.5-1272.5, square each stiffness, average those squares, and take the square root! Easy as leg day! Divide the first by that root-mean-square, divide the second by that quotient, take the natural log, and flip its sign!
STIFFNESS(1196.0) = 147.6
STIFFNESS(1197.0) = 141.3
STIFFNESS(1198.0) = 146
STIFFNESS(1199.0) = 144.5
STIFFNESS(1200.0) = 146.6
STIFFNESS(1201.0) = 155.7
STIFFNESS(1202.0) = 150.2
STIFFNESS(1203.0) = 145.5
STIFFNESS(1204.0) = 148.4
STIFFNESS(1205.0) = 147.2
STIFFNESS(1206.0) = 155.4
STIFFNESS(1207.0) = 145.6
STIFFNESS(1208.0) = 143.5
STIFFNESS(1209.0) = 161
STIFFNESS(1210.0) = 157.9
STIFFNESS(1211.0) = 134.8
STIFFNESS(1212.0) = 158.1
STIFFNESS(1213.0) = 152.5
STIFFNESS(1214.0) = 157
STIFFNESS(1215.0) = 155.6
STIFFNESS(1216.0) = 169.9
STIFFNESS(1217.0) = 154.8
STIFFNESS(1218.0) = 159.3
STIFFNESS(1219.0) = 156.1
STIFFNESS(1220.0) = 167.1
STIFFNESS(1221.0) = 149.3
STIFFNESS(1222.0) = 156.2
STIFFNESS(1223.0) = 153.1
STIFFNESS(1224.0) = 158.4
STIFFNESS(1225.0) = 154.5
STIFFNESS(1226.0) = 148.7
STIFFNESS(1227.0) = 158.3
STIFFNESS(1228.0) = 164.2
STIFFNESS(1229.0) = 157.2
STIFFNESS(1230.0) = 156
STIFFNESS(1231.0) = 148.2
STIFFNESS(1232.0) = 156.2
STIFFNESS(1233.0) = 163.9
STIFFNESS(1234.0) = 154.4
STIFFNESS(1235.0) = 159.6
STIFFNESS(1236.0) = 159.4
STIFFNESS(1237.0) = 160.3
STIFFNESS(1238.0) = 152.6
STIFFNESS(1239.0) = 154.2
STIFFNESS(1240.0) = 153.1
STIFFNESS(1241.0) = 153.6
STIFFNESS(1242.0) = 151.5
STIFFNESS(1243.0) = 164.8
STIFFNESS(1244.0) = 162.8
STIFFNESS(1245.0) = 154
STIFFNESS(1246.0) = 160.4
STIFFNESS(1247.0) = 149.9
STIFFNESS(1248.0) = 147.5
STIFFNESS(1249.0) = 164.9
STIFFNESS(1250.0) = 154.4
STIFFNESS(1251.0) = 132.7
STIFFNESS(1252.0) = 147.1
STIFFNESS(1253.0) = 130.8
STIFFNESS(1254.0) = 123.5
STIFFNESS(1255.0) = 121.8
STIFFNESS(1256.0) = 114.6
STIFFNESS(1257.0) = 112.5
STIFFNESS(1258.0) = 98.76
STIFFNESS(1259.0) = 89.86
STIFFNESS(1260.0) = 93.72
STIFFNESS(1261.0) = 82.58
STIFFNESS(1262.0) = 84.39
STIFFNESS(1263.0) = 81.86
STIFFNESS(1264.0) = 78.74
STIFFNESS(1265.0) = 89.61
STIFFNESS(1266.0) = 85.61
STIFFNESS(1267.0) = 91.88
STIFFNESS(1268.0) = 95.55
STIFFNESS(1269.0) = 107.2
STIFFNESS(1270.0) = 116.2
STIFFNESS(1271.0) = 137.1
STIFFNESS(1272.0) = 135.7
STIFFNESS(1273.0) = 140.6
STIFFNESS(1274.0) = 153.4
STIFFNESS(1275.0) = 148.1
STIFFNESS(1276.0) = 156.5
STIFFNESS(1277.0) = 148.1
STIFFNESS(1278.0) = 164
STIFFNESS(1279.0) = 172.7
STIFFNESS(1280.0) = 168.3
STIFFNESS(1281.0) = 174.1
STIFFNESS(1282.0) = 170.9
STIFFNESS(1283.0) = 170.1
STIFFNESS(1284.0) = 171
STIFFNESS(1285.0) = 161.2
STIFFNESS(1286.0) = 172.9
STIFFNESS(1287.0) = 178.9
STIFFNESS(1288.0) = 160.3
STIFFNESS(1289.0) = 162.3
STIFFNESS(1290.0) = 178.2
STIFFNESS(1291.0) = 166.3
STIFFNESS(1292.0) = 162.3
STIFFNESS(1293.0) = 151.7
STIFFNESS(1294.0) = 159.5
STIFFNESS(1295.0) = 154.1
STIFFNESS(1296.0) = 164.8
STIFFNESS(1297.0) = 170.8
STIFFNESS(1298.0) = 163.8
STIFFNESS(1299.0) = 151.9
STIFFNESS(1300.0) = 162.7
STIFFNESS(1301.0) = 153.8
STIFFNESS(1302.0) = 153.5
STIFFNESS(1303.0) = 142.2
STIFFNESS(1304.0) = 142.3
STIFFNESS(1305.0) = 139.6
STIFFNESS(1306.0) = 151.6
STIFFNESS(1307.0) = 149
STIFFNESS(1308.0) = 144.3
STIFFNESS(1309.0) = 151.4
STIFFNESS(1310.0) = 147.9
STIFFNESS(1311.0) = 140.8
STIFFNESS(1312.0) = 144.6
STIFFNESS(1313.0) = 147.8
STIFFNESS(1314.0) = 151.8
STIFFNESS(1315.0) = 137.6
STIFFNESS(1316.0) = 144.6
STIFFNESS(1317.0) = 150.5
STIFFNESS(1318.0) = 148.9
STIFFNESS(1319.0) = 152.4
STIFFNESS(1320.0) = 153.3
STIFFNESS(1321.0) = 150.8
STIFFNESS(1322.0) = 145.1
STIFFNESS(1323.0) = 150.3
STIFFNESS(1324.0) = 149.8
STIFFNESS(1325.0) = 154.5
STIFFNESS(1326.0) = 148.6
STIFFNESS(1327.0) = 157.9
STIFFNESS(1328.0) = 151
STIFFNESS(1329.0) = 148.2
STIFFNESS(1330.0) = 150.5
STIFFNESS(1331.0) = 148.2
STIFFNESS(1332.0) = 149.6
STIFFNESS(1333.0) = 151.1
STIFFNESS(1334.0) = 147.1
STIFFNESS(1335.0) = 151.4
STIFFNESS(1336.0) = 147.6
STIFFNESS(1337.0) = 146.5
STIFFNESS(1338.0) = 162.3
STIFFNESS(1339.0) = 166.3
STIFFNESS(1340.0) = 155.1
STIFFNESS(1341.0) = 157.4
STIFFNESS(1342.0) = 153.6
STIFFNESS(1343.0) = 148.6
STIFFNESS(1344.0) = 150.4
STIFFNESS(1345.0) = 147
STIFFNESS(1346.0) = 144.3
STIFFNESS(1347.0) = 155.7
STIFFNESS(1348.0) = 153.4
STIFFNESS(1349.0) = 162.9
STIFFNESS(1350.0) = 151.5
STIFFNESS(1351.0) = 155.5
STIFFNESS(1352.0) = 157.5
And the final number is -5.6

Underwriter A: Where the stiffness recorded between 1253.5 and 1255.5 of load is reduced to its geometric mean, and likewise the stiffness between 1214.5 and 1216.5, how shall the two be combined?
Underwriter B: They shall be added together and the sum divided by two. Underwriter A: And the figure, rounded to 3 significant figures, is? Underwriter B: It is 143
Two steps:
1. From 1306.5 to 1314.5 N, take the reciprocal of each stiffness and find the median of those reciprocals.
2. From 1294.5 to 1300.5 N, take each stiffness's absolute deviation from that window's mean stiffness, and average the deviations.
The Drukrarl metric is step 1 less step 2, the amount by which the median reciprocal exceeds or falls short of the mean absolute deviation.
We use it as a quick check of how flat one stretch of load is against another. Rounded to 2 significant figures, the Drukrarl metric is -5.6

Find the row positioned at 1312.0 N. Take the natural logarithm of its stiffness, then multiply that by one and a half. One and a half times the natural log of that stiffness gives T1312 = 7.46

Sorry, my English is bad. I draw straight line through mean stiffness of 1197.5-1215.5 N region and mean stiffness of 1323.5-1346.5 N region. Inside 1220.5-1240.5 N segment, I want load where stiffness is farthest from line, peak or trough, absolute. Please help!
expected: 1228.0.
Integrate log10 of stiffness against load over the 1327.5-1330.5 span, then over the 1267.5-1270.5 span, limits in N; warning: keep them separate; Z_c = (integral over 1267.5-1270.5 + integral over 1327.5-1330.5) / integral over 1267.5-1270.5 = 2.1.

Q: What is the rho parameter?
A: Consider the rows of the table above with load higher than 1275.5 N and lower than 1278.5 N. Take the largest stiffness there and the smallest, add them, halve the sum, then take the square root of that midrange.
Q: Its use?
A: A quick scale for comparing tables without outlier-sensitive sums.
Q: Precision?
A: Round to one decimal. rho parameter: 12.5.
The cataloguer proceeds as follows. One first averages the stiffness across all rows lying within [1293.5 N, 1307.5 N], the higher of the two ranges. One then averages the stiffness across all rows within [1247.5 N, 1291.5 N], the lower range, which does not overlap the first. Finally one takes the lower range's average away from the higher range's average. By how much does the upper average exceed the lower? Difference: 19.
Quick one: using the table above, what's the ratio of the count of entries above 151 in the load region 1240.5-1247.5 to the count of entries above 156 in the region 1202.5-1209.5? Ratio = 6.0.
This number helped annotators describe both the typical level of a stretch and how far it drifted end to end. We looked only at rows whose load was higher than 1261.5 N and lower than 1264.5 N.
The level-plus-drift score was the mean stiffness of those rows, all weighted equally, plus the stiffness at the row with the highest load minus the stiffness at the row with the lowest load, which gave 76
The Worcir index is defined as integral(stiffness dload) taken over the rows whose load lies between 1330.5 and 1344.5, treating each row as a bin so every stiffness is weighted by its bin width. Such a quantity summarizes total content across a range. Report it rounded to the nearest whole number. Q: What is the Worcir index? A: 2135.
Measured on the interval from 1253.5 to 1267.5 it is 1349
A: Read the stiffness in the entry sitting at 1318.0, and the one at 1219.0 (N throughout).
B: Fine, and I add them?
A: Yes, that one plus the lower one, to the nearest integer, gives 305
